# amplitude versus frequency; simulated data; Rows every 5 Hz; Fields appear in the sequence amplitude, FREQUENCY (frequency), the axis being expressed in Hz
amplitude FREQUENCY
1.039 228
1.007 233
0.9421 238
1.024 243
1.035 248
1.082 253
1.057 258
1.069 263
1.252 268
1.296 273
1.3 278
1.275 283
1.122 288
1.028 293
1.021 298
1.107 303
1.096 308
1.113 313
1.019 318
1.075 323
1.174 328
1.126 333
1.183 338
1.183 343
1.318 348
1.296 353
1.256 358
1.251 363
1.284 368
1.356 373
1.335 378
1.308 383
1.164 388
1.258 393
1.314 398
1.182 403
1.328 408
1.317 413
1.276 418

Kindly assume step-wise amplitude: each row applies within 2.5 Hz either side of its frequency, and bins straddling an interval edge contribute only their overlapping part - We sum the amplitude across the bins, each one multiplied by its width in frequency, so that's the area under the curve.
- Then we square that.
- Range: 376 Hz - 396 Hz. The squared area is 641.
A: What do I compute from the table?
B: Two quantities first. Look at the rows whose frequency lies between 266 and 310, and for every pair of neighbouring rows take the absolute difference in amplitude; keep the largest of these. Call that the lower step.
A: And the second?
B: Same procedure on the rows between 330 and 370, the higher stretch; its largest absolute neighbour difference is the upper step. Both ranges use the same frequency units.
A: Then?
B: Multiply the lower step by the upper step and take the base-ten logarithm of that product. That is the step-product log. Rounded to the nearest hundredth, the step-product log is -1.68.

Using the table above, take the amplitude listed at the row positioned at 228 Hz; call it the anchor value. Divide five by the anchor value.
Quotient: 4.8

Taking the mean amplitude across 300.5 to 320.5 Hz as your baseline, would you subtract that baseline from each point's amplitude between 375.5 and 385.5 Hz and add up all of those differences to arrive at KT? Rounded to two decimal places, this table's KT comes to 0.48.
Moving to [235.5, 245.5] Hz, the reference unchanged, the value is -0.20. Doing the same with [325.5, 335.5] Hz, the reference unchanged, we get 0.13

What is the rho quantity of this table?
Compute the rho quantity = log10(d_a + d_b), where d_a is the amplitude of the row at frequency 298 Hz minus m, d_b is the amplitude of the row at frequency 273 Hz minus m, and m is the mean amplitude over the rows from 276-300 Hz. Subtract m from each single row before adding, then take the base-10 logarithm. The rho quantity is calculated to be -1.7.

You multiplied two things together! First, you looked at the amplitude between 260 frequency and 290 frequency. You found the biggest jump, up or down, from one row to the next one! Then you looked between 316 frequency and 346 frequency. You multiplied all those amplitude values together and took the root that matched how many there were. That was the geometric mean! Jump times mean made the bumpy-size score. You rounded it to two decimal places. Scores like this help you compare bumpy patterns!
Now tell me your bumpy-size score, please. 0.21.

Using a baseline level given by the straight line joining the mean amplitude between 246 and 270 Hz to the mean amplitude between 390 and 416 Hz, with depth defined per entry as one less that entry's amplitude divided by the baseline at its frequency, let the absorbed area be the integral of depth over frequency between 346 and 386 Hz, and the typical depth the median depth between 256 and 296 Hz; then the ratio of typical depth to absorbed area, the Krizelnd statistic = 0.03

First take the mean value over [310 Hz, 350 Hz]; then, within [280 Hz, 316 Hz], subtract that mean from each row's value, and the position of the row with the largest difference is 283 Hz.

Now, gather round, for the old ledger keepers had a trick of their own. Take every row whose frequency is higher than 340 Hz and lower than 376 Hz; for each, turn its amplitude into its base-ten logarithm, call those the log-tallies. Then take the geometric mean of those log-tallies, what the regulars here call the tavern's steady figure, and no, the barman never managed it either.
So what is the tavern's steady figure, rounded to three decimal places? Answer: 0.105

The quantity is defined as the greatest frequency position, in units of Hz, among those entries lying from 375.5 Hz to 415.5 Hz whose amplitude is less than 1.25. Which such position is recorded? 403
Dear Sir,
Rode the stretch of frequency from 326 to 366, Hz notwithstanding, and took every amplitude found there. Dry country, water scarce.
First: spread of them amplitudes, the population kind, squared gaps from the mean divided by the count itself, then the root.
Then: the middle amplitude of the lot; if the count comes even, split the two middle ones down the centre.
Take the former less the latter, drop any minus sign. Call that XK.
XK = 1.15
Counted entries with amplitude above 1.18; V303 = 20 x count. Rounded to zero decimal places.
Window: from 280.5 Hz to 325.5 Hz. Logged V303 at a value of 20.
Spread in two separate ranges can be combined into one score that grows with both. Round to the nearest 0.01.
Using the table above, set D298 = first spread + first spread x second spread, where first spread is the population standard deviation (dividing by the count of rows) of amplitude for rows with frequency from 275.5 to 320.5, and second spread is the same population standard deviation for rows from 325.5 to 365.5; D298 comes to 0.10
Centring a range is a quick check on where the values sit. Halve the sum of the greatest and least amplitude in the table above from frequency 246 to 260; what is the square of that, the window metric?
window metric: 1.1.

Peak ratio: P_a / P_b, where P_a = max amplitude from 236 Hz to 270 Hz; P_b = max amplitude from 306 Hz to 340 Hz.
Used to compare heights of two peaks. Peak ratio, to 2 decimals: 1.06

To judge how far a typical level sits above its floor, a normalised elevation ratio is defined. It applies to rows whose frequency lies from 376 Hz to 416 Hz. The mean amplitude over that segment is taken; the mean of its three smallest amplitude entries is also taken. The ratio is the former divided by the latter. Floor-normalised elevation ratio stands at 1.06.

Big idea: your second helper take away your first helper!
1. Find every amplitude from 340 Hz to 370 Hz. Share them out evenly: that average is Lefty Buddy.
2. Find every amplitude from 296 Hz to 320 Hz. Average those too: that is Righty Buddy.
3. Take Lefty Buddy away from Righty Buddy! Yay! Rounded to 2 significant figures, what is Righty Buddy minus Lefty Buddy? -0.19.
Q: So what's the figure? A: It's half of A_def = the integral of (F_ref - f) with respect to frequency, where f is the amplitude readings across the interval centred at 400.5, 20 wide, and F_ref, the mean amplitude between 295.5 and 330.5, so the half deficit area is -1.84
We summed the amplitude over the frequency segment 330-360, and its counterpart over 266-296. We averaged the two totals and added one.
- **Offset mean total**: 8.32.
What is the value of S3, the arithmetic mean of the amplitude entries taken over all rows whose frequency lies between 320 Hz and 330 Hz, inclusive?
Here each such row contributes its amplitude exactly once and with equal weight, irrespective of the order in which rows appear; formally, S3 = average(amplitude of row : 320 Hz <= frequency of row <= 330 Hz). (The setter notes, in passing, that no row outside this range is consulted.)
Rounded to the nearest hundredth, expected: 1.12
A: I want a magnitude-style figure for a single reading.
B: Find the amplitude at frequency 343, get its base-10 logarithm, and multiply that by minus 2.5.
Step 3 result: -0.18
